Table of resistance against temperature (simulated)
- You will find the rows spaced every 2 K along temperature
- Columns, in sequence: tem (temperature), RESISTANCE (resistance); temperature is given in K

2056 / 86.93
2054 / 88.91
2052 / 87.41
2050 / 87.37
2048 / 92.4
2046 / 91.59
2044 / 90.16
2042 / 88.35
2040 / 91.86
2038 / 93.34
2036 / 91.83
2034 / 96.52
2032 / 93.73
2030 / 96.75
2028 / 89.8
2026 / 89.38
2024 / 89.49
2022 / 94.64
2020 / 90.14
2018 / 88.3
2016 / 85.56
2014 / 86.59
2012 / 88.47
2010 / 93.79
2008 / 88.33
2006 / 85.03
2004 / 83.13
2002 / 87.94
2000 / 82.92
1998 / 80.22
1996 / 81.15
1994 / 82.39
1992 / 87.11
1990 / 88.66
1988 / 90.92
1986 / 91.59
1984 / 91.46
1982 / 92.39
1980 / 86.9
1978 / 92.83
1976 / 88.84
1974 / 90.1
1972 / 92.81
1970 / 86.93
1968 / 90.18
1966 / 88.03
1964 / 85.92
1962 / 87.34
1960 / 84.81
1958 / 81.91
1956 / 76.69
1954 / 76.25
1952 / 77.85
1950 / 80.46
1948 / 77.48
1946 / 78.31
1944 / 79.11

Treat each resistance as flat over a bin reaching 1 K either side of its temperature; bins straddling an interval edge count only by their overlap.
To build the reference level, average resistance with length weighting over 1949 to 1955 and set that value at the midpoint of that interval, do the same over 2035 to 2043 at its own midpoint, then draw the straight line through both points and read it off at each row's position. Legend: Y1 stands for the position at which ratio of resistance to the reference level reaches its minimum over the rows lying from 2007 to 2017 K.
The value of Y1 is 2016 K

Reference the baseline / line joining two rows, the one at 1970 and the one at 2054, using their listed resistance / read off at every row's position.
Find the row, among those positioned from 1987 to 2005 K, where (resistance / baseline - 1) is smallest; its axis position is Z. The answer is 1998 K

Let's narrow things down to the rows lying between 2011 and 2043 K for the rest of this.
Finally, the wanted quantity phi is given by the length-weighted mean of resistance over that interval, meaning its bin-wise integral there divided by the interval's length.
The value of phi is 91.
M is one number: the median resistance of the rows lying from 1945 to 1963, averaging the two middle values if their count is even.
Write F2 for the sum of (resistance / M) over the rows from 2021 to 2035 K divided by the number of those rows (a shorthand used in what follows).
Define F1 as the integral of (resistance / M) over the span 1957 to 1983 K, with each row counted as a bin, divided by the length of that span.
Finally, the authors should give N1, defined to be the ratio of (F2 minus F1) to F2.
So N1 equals 0.049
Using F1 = 1.13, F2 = 1.19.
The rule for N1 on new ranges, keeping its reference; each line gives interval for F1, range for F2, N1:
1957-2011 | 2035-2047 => 0.040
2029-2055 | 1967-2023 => -0.038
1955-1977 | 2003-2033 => 0.032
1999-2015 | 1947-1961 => -0.097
